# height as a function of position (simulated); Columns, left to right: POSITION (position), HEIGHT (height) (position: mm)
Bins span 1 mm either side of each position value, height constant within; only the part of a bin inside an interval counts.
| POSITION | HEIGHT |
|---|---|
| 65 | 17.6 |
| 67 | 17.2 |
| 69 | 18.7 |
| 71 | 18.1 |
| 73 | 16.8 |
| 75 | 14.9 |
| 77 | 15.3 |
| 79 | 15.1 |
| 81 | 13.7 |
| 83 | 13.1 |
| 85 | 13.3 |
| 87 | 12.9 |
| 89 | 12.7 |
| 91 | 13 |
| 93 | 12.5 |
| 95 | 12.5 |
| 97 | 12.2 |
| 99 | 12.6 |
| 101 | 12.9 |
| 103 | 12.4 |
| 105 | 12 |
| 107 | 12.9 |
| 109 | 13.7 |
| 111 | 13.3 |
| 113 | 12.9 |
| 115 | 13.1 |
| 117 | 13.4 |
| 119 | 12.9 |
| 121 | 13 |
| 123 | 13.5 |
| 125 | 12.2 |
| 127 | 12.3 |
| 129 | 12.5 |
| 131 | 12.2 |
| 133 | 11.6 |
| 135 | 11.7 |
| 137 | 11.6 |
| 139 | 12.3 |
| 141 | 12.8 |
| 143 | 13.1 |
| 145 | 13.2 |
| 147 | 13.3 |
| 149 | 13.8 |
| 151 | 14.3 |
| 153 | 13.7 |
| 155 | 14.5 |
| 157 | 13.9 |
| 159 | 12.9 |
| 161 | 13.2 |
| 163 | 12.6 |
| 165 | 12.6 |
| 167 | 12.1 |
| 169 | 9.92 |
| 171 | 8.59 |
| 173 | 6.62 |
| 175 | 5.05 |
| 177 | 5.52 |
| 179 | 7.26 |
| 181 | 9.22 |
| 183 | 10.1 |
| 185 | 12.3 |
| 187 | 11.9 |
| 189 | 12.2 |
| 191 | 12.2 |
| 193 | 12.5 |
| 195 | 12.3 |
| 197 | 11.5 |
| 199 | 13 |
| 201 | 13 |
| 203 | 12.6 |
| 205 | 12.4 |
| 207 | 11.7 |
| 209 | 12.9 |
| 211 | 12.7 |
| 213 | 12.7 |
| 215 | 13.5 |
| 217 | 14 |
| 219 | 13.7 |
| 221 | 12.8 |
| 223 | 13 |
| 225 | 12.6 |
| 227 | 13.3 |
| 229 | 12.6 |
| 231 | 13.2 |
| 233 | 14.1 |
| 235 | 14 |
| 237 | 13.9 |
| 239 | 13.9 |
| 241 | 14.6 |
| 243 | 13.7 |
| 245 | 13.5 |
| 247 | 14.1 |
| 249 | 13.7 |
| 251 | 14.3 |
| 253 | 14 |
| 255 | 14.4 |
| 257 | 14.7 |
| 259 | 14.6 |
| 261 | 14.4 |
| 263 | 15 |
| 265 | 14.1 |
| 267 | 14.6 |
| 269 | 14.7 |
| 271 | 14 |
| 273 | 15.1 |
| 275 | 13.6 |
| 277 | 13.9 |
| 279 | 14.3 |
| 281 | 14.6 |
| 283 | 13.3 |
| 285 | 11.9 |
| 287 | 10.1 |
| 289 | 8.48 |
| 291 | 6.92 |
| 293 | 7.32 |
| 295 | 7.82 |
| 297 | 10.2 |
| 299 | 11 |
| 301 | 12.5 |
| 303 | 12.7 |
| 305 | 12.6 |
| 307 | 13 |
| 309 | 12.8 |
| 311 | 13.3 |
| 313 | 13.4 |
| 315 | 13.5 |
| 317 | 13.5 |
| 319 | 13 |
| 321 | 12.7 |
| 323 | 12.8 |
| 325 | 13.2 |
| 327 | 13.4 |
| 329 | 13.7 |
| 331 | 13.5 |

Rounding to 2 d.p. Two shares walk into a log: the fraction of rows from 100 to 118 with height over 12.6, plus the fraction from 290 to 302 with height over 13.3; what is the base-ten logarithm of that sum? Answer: -0.11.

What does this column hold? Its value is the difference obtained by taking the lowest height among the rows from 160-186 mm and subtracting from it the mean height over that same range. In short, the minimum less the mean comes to -4.6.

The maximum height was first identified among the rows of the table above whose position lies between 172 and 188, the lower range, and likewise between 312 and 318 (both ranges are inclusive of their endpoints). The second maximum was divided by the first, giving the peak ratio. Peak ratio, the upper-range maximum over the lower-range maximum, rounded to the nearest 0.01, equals 1.10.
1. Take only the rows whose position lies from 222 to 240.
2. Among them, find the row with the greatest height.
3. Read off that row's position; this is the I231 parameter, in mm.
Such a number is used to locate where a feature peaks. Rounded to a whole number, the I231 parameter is 233 mm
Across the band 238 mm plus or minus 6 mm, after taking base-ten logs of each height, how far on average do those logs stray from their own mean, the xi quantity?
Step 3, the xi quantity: 0.006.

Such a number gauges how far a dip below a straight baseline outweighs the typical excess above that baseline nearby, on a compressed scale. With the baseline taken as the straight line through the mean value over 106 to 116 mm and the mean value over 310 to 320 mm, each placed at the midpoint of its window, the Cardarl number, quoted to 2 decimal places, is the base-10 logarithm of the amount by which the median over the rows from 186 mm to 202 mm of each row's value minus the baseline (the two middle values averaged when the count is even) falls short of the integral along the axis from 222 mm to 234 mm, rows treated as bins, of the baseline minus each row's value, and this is 0.42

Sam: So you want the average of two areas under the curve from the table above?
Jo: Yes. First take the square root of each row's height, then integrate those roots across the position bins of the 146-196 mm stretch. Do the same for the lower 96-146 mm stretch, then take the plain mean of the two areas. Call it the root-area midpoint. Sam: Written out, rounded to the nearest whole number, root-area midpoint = 172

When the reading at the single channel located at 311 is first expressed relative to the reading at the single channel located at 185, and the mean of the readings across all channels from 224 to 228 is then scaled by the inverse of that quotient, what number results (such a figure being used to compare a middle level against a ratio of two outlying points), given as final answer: 11.98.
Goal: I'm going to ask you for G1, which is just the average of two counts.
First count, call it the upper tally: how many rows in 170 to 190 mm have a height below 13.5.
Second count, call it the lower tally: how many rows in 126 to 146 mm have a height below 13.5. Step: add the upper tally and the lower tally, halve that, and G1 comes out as 10.0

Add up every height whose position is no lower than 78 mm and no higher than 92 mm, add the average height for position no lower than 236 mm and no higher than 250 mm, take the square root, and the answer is 10.4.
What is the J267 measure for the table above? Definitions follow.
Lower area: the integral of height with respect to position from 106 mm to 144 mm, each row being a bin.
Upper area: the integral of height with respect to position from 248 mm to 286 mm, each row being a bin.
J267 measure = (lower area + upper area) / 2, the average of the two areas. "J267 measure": 510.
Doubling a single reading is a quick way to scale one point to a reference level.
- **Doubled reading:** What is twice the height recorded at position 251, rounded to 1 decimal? 28.6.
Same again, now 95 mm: 25.0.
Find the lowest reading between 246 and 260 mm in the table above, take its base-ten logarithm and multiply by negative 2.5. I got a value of -2.84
